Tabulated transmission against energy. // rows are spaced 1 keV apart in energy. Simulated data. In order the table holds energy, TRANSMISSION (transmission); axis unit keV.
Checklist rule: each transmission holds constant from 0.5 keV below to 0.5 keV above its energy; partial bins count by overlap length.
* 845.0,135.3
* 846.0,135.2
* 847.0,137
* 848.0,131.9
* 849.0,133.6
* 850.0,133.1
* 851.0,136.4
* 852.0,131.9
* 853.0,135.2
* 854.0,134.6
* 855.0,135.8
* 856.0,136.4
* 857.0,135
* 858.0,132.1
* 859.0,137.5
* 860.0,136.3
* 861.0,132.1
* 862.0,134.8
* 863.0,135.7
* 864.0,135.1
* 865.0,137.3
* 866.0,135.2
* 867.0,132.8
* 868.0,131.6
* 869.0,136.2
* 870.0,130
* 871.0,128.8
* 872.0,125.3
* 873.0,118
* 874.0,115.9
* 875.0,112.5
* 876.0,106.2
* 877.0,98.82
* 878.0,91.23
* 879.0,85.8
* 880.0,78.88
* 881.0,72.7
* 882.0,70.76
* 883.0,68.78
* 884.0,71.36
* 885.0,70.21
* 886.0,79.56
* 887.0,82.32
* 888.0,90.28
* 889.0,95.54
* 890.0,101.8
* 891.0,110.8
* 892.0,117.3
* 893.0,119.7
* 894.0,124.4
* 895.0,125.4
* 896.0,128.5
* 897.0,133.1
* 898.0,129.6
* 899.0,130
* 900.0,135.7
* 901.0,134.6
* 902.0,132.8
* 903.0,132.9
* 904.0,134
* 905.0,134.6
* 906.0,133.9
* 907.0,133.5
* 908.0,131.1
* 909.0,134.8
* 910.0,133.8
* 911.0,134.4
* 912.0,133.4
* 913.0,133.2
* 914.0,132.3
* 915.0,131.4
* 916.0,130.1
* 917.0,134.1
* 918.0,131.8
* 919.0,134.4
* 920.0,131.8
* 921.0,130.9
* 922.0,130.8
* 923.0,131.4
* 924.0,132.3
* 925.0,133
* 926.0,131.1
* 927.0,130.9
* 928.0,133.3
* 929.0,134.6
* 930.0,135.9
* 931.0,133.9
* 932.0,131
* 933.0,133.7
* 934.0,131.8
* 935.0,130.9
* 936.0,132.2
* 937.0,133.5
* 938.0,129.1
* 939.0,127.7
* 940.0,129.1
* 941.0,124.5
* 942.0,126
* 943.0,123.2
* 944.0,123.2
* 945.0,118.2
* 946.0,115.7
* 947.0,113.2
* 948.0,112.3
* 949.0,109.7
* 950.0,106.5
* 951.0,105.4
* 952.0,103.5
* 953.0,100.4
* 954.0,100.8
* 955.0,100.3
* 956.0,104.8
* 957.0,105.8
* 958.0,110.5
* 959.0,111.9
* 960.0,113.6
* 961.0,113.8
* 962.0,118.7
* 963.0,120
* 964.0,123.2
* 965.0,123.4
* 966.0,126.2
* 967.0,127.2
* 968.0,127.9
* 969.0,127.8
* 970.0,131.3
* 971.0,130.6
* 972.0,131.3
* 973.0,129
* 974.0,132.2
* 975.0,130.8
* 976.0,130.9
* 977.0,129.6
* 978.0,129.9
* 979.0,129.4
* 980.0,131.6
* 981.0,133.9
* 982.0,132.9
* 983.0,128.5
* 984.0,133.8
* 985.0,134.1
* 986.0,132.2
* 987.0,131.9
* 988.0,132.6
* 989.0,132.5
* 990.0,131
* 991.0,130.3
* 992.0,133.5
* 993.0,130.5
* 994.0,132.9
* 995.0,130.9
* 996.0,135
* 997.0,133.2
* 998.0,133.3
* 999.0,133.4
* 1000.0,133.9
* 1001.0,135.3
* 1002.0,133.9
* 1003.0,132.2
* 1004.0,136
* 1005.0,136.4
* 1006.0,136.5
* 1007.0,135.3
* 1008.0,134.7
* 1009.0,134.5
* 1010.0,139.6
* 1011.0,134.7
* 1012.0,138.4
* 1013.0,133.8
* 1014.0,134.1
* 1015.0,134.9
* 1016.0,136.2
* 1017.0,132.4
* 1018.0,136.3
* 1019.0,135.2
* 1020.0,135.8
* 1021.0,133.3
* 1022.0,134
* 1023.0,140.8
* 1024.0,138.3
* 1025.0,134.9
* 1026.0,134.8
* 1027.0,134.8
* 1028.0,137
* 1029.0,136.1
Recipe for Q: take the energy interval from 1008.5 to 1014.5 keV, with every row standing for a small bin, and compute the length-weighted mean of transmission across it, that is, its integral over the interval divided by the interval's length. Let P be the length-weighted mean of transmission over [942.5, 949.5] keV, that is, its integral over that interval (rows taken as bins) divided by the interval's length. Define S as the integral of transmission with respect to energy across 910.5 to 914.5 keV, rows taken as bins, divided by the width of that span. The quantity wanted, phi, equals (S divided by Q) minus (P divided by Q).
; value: 0.12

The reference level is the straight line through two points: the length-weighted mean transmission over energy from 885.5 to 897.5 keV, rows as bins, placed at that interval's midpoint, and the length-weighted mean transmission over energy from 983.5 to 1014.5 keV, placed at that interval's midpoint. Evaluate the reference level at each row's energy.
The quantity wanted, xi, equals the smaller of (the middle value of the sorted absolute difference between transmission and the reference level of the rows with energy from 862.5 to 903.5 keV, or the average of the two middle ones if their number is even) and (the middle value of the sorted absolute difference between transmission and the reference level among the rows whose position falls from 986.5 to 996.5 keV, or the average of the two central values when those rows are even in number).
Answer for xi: 1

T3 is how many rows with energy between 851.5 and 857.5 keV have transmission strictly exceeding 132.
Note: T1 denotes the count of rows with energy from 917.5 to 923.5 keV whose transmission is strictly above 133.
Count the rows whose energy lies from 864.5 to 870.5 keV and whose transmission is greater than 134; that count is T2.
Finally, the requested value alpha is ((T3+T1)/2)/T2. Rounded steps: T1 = 1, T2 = 3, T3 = 5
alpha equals 1.0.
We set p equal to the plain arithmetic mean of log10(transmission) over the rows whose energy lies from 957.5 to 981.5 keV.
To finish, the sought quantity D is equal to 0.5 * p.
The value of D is 1.05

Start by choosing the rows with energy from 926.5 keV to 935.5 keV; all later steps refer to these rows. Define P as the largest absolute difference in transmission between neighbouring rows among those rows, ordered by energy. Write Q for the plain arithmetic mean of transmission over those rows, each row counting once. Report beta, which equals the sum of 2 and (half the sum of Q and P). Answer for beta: 69.9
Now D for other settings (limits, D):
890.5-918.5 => 1.06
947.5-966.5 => 1.02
